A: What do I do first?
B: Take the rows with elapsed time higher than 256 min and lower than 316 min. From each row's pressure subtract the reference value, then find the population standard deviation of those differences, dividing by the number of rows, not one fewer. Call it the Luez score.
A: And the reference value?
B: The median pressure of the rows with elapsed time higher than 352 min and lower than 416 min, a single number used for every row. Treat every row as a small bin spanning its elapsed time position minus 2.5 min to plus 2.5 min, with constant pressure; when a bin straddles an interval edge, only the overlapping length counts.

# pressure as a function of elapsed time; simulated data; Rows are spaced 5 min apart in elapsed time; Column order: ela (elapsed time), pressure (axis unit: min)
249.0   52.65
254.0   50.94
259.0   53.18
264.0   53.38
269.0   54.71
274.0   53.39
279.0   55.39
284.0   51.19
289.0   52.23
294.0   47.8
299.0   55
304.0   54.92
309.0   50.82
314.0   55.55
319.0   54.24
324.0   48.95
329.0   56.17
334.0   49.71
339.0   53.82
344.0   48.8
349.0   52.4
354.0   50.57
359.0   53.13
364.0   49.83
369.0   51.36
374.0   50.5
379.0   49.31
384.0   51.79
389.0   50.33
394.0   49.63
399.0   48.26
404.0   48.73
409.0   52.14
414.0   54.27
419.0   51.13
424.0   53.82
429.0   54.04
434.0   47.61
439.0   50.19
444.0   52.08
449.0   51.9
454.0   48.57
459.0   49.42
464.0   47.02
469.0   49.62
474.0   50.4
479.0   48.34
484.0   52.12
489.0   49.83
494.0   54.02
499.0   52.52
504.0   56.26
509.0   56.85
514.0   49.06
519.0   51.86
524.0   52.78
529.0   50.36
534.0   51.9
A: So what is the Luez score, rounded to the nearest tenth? 2.2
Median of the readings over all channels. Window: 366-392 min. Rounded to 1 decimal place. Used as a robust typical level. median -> 50.5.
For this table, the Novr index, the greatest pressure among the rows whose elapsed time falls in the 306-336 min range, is 56.17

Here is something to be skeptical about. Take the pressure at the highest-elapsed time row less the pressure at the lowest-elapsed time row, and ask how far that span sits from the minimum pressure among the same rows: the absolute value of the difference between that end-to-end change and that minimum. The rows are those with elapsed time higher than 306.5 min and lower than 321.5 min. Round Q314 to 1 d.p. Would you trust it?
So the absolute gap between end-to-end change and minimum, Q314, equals 47.4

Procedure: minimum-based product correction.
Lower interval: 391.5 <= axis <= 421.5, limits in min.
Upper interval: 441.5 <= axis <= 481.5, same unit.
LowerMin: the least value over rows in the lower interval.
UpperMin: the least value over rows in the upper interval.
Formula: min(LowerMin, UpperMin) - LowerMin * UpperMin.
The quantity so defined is -2222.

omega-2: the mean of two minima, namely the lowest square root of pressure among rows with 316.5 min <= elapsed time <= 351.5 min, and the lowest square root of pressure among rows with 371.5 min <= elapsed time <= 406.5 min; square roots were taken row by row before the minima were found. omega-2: 6.97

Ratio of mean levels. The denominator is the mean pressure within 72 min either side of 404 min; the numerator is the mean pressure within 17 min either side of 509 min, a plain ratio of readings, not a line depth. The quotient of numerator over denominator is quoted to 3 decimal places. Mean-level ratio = 1.052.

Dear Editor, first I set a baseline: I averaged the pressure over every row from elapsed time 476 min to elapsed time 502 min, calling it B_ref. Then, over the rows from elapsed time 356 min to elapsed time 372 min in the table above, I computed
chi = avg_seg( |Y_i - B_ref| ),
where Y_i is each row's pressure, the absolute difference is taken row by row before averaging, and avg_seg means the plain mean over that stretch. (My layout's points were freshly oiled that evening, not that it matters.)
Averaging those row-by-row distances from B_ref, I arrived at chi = 1.1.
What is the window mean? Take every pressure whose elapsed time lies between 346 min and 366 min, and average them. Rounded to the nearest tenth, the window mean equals 51.5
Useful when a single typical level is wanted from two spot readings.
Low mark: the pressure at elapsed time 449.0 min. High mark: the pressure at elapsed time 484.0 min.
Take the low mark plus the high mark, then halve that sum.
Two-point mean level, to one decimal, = 52.0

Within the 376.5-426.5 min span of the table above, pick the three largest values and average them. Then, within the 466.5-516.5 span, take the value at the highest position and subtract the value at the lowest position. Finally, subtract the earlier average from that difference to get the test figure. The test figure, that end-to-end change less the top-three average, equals -54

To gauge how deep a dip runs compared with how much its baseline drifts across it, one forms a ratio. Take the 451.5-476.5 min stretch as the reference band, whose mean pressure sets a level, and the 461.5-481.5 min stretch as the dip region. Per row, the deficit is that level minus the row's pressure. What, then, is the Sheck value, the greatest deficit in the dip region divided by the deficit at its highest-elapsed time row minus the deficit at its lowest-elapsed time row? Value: -1.5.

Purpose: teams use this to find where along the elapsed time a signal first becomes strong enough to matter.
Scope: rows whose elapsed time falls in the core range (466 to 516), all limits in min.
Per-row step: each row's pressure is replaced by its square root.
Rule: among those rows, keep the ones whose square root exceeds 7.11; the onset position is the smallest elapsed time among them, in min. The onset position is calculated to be 484.0 min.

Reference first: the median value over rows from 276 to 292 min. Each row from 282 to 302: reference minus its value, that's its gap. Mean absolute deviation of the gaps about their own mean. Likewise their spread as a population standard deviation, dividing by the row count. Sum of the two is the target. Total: 4.6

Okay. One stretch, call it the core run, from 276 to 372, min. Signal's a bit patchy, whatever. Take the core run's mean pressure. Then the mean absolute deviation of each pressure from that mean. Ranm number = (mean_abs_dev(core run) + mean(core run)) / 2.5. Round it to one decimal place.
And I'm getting 21.8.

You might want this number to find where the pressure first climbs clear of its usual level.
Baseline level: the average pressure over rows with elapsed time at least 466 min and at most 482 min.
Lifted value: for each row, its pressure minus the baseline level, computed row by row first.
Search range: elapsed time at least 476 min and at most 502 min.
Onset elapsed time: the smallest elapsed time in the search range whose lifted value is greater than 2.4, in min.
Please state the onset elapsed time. 484.0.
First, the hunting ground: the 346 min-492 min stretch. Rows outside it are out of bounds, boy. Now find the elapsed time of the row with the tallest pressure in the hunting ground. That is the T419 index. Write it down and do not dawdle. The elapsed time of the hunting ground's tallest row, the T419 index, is 414.0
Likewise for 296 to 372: 329.0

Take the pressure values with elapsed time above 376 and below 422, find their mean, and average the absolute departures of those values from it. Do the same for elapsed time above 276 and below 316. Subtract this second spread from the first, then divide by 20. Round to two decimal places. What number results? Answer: -0.04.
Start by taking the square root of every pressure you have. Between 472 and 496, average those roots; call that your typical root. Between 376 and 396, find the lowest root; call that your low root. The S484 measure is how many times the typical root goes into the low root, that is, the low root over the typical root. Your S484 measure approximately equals 0.98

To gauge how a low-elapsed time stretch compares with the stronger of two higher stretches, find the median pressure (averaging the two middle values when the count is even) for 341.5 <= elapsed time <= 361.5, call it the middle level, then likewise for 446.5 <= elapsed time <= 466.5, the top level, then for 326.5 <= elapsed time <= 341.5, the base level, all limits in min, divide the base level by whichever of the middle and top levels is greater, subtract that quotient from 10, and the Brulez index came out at 8.95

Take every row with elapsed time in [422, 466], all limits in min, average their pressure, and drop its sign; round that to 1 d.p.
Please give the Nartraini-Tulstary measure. 50.5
